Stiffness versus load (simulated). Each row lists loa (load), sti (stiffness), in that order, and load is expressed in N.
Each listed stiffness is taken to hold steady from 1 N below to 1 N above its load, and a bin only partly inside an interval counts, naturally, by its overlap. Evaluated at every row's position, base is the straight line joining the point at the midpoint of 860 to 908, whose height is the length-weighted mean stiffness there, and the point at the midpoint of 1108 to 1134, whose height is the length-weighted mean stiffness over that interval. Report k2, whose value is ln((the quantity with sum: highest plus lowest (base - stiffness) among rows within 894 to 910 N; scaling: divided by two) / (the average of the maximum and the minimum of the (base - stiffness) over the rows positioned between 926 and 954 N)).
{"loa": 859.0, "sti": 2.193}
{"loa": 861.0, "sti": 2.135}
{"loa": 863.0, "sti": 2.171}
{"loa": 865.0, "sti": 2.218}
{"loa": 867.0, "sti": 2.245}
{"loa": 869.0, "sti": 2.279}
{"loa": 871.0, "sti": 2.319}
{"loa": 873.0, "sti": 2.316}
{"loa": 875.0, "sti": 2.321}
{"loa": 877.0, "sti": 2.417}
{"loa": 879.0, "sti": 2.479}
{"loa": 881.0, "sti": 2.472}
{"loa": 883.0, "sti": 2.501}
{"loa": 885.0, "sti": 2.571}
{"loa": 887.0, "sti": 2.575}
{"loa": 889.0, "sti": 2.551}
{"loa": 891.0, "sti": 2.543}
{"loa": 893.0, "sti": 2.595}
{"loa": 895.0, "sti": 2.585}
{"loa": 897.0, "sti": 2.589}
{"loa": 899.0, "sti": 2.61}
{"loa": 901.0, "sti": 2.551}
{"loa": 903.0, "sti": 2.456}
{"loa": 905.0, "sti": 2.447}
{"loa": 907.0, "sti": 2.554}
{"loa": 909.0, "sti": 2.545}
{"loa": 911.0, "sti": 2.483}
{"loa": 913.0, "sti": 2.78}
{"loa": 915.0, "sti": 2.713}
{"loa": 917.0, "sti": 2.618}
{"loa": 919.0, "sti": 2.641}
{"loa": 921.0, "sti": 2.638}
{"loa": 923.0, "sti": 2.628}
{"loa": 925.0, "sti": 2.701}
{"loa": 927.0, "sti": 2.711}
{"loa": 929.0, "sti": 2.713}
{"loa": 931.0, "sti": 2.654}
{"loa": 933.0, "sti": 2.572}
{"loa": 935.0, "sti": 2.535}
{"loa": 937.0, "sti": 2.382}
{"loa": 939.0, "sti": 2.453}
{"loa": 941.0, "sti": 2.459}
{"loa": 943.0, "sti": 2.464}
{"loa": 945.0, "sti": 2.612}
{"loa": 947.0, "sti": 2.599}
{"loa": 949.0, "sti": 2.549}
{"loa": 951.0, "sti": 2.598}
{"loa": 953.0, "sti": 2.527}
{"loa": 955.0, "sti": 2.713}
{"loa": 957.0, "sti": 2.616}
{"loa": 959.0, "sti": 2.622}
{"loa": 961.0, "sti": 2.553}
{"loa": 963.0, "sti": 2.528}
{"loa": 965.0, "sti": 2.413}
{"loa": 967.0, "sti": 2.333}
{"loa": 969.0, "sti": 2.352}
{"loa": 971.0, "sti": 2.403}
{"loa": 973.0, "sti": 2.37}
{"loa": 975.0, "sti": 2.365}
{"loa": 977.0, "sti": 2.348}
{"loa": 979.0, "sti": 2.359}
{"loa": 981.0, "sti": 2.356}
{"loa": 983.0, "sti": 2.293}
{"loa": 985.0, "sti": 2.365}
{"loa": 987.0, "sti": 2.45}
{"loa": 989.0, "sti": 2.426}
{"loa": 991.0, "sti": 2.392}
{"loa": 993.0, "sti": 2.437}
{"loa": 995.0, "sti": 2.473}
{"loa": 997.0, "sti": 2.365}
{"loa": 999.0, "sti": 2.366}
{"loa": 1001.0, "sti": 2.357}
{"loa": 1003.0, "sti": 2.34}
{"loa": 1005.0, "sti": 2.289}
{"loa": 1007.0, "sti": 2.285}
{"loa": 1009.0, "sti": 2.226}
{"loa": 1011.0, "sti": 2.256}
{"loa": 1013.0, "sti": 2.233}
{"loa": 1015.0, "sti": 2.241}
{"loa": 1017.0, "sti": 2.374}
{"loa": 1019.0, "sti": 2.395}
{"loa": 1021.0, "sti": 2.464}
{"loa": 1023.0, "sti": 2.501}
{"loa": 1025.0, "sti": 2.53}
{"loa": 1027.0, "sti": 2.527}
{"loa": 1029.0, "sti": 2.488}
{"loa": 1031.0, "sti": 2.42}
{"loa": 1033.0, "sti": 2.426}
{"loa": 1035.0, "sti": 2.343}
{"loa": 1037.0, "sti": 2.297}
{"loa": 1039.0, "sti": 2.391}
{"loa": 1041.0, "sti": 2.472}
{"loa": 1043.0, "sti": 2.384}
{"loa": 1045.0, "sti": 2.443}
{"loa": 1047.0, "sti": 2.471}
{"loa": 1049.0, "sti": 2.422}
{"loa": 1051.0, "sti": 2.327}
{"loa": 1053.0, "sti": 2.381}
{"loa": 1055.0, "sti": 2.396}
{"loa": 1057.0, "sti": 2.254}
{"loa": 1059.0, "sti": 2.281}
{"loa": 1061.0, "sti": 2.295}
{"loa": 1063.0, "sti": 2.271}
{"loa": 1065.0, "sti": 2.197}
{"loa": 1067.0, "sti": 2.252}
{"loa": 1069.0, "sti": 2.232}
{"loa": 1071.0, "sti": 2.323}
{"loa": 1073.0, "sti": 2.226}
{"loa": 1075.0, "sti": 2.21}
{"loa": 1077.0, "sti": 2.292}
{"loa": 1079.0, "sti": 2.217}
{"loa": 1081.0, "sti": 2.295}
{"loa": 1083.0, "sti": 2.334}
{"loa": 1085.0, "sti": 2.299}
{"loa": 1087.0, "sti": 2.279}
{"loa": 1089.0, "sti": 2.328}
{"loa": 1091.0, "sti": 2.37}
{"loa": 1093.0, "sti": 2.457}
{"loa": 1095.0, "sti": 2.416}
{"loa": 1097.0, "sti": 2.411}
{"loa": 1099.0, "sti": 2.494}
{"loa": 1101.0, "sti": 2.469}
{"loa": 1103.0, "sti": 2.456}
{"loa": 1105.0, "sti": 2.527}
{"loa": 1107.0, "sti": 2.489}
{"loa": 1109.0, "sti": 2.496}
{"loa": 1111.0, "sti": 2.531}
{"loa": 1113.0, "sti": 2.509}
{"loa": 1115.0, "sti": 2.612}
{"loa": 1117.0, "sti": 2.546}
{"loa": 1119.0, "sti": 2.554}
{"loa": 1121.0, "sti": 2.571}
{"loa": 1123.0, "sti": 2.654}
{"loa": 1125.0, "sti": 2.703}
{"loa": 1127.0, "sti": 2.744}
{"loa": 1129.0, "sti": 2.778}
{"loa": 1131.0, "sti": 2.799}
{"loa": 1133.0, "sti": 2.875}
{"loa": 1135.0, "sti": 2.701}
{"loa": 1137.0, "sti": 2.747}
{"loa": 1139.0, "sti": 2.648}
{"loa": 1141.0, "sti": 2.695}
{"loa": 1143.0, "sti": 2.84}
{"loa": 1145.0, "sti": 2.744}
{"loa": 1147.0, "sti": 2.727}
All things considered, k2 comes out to 0.1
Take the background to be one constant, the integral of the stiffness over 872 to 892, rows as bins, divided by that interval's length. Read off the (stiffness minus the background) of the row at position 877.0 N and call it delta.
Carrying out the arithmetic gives -0.06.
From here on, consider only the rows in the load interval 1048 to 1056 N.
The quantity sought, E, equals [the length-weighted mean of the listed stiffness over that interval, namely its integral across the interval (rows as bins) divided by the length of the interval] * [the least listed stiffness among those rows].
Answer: 5.5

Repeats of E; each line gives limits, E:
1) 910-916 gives 6.6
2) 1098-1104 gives 6.1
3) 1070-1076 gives 5.0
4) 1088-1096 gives 5.6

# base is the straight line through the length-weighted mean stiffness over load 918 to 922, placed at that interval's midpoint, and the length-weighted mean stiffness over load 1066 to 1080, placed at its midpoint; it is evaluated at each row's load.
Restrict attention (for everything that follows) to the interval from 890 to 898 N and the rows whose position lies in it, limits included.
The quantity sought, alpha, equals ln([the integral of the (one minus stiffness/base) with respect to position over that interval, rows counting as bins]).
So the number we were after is -1.0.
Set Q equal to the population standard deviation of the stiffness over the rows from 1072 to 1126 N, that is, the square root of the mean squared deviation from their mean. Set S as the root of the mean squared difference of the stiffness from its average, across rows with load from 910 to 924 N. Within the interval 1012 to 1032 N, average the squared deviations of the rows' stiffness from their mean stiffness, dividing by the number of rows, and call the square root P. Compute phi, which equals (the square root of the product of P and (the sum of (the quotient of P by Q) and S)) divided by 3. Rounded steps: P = 0.103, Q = 0.13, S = 0.085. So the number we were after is 0.10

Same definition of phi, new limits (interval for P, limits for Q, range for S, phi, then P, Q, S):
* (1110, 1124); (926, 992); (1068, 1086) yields 0.05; 0.046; 0.12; 0.046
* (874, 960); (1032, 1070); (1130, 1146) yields 0.12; 0.096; 0.08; 0.072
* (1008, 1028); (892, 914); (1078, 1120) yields 0.14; 0.121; 0.09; 0.105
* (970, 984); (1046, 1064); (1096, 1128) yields 0.04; 0.031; 0.07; 0.088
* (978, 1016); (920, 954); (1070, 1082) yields 0.08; 0.073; 0.09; 0.044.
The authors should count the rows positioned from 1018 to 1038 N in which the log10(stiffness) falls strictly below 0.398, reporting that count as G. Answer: 7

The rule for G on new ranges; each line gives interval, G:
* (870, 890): 6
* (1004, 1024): 9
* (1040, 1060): 10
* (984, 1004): 10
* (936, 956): 4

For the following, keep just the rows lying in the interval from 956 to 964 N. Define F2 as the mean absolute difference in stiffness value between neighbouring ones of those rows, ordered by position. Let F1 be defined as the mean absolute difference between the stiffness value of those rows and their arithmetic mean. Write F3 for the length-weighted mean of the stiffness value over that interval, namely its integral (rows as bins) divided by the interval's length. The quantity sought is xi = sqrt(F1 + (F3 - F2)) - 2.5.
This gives -0.89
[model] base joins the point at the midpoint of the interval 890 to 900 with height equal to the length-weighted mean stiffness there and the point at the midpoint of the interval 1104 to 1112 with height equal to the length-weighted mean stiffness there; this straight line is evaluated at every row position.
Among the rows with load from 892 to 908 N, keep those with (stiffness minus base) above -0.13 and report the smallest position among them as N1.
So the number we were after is 893.0 N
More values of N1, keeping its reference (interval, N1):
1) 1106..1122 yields 1107.0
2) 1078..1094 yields 1093.0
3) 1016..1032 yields 1021.0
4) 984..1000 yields 987.0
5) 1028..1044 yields 1029.0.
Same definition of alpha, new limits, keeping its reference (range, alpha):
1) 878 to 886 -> -0.4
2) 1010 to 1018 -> -0.9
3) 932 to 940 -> -1.1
